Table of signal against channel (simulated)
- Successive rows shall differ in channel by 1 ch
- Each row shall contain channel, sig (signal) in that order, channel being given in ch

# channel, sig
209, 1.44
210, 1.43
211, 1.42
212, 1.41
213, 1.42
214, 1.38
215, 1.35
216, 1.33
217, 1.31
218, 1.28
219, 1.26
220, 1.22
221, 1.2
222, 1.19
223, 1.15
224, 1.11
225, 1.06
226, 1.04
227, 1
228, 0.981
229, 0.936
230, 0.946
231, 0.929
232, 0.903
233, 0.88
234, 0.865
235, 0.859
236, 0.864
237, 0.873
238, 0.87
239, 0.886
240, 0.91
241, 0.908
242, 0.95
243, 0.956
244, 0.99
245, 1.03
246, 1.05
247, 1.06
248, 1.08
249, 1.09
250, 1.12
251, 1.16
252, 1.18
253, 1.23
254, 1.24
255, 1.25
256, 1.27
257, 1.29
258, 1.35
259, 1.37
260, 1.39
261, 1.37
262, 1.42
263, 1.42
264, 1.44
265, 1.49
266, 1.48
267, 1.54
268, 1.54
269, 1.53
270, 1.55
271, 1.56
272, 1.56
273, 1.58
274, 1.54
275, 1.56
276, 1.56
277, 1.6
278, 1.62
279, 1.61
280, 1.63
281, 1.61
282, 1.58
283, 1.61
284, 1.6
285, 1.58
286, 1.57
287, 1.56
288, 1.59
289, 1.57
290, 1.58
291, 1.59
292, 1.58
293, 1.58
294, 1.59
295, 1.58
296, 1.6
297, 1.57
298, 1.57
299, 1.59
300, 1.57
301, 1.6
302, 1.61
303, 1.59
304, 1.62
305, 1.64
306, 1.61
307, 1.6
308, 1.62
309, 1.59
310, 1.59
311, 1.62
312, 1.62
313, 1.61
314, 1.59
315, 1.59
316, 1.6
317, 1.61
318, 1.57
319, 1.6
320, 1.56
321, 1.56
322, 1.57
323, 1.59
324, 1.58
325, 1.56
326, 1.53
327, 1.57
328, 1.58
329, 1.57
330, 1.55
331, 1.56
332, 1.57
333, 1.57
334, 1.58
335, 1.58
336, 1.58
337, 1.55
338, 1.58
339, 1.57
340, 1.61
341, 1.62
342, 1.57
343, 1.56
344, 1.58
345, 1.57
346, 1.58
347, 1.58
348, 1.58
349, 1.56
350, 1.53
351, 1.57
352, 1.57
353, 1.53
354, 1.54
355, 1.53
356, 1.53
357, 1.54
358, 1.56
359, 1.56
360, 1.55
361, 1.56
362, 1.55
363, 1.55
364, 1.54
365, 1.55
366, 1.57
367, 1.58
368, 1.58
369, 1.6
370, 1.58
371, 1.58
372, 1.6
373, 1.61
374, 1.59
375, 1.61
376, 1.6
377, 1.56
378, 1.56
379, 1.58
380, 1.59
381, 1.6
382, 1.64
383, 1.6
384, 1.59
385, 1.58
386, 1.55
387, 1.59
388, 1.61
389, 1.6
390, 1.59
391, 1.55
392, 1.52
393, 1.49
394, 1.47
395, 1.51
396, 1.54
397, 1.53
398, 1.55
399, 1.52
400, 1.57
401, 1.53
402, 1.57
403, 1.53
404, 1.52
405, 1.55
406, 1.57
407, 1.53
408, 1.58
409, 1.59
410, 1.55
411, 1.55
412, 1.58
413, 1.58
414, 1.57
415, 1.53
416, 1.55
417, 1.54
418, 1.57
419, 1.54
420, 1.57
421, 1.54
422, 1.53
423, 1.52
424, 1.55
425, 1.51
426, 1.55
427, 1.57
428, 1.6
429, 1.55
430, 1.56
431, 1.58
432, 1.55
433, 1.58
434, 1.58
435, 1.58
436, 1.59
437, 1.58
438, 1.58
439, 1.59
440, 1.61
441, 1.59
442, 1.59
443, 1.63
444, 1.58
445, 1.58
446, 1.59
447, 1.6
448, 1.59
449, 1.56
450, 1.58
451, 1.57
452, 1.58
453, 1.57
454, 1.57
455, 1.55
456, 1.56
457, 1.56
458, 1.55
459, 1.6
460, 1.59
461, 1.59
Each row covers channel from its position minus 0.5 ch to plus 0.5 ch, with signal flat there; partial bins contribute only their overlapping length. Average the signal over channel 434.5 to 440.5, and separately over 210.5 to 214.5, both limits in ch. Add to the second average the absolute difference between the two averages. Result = 1.59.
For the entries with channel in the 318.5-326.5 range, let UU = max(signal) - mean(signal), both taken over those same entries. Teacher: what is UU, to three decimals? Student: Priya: 0.031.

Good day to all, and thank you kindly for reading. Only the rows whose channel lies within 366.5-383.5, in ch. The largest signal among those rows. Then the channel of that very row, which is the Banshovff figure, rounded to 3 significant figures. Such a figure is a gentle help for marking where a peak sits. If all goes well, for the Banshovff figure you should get 382 ch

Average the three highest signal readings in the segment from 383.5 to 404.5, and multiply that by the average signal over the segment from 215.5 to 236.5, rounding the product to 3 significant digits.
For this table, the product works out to 1.70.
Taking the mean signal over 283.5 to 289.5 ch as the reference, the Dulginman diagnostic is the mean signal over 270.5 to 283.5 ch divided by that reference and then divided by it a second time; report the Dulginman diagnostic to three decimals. 0.637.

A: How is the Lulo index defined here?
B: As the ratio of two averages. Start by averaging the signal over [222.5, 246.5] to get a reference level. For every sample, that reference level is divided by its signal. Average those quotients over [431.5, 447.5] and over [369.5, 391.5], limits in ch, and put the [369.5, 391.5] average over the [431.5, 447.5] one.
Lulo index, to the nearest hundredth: 1.00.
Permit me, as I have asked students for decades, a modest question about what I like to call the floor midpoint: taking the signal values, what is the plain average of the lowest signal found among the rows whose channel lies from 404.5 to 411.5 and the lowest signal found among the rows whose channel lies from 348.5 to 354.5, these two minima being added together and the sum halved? 1.53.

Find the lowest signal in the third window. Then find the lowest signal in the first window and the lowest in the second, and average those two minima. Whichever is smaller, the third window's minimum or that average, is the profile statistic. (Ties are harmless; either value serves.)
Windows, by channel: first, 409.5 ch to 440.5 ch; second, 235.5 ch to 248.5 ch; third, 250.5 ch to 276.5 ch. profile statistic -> 1.16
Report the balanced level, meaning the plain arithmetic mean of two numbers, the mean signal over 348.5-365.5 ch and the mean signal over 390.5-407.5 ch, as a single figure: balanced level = 1.54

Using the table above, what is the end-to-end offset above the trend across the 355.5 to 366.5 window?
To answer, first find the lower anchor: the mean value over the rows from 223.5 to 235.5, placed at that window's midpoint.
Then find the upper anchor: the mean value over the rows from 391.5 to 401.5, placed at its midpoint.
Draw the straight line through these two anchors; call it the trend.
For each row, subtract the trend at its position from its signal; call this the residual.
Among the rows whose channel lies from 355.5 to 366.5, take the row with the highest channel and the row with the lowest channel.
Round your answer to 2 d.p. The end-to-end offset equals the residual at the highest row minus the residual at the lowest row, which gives 0.01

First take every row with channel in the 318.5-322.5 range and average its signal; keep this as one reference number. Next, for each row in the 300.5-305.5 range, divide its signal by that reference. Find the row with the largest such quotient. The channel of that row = 305 ch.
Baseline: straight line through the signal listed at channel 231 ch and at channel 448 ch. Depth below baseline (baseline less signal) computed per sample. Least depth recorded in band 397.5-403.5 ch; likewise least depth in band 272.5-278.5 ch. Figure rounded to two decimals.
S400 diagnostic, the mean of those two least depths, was -0.34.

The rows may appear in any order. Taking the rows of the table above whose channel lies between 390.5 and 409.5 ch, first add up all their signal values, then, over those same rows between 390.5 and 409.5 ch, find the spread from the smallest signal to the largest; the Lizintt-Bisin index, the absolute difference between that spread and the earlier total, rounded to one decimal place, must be 29.1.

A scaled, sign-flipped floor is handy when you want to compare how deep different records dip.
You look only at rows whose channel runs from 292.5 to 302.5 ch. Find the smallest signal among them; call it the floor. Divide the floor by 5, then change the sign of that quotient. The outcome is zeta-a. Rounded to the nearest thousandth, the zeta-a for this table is -0.314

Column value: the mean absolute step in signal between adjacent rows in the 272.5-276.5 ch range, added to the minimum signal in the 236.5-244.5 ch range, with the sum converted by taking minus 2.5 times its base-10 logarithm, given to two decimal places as 0.13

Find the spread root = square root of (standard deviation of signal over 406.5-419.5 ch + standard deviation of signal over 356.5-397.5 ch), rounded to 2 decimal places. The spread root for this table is 0.23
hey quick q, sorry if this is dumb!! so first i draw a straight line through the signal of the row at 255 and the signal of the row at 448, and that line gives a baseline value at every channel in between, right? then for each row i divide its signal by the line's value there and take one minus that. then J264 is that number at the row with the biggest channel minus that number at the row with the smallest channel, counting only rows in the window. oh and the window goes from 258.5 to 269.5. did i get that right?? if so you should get -0.11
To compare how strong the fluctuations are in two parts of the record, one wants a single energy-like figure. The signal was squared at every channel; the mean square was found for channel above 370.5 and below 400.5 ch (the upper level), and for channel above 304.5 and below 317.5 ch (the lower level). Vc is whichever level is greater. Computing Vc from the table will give 2.58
